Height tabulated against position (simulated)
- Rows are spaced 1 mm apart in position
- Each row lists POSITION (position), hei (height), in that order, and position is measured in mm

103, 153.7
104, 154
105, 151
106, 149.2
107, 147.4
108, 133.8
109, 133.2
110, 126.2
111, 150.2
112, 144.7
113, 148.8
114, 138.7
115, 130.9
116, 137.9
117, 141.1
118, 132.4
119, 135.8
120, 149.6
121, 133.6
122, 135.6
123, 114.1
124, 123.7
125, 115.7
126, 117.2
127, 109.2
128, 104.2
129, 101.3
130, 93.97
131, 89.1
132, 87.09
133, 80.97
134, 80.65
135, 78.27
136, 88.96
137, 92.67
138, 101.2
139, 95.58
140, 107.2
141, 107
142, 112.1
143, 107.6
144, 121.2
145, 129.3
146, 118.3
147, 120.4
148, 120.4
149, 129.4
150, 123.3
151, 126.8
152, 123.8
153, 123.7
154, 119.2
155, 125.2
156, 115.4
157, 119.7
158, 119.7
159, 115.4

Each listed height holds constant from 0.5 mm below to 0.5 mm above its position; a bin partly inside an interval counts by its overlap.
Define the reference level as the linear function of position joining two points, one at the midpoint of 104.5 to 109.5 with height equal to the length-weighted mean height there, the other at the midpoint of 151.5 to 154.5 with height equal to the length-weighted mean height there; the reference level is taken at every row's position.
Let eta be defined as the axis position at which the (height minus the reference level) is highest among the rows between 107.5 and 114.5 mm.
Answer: 111 mm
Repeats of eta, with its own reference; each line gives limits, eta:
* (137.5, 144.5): 144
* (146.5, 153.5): 149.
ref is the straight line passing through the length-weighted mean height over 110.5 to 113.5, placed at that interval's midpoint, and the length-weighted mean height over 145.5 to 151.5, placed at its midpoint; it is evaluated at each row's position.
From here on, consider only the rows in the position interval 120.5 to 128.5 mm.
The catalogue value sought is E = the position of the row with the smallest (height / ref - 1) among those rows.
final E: 128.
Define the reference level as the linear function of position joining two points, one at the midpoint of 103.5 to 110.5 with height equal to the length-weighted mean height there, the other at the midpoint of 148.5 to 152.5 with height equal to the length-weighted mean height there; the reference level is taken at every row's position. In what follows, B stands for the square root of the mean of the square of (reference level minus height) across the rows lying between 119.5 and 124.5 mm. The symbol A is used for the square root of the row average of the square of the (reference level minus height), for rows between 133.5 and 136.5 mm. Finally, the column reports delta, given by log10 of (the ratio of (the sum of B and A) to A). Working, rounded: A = 49.2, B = 12.6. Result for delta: 0.10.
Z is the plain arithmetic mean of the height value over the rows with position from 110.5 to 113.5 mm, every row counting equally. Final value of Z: 148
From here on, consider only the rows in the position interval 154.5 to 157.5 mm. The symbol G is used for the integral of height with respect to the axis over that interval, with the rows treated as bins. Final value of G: 360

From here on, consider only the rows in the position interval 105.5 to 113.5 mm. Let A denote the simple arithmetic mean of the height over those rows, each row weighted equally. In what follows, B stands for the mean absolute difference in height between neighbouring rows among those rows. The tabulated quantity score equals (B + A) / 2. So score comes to 75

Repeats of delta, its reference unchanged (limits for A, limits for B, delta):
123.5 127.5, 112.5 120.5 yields 0.13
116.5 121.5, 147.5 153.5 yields 0.18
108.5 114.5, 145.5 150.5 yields 0.23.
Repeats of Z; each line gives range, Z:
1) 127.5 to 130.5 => 100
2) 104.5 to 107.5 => 149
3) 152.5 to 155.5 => 123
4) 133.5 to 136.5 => 83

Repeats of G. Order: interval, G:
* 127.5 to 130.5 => 299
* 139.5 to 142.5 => 326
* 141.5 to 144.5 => 341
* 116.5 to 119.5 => 409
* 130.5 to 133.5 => 257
